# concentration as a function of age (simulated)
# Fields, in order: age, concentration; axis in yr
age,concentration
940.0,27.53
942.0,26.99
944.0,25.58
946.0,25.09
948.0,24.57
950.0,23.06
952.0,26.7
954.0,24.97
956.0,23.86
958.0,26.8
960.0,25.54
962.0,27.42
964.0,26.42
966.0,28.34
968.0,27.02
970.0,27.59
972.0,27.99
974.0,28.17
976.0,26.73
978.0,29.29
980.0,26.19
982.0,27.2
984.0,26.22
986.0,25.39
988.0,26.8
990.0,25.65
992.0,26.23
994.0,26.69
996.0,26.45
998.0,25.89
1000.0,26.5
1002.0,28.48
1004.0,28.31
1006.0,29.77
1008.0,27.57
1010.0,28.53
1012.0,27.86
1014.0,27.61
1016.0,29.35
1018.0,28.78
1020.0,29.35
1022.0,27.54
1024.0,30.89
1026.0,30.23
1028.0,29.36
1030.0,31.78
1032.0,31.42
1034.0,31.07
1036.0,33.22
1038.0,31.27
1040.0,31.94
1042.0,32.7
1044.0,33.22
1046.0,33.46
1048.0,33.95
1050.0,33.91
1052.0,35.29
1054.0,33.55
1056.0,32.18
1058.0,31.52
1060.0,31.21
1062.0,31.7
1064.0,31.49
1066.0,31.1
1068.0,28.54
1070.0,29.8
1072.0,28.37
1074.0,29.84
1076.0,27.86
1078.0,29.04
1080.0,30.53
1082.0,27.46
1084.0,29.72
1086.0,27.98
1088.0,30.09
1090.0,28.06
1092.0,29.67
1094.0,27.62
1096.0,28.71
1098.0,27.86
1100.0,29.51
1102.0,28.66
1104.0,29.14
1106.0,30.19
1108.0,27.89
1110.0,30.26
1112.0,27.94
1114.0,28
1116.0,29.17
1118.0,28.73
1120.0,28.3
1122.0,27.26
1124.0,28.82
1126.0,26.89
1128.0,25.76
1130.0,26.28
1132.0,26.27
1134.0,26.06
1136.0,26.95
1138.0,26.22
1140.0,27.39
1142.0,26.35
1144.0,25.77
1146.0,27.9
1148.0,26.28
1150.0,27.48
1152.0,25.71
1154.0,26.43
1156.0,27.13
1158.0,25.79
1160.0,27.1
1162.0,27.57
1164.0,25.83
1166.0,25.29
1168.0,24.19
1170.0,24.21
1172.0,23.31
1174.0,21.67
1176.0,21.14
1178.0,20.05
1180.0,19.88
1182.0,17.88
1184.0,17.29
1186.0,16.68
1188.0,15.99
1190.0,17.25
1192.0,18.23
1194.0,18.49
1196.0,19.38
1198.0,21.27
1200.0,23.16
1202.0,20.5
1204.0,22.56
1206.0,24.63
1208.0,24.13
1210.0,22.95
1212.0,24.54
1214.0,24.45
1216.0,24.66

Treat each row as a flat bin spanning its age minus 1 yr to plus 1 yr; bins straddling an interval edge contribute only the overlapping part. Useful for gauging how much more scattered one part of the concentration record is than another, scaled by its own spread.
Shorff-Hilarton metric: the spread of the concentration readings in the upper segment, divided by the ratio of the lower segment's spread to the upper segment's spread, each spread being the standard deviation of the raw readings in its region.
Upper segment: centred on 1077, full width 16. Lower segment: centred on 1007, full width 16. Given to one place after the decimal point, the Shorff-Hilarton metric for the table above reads 1.2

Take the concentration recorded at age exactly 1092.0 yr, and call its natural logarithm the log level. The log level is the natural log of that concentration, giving 3.39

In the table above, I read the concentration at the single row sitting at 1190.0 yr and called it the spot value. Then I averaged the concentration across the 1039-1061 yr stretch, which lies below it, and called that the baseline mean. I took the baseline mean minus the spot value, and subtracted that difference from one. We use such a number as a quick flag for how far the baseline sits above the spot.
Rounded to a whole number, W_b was -15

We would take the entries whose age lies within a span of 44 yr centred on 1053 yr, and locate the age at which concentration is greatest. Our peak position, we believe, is 1052.0 yr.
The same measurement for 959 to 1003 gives 978.0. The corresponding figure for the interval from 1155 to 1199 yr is 1162.0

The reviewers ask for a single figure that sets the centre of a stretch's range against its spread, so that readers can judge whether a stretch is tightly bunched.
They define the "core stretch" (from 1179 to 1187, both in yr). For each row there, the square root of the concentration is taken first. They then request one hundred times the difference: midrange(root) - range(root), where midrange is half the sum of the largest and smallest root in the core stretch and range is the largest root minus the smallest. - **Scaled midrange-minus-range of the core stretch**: 390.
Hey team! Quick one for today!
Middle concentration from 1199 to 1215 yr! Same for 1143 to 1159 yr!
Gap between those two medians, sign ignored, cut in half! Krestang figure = 1.4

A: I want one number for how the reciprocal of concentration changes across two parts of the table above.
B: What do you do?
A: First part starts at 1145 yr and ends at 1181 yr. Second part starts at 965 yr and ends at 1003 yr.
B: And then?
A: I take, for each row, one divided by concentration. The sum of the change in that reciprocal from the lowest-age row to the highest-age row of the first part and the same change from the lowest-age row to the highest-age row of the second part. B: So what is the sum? 0.014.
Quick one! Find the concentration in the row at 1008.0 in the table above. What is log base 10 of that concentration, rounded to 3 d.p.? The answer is 1.440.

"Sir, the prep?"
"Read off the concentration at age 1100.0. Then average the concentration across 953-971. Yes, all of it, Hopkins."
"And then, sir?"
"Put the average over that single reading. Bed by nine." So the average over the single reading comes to 0.90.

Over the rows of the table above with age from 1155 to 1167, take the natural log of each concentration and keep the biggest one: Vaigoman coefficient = 3.32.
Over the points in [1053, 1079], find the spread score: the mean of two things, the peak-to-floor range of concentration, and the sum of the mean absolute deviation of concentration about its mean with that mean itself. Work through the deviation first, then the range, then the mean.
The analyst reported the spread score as 19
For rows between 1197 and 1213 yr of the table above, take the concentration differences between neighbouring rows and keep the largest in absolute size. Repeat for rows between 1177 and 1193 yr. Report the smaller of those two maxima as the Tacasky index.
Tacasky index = 2.0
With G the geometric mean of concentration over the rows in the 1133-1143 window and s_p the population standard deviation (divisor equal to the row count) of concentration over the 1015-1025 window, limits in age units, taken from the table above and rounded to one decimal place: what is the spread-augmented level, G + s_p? 27.7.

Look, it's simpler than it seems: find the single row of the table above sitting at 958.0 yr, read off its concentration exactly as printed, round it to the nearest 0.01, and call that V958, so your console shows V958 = 26.80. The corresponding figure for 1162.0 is 27.57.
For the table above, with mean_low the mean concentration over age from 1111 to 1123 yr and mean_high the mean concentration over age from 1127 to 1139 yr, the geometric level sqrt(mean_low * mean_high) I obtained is 27.2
